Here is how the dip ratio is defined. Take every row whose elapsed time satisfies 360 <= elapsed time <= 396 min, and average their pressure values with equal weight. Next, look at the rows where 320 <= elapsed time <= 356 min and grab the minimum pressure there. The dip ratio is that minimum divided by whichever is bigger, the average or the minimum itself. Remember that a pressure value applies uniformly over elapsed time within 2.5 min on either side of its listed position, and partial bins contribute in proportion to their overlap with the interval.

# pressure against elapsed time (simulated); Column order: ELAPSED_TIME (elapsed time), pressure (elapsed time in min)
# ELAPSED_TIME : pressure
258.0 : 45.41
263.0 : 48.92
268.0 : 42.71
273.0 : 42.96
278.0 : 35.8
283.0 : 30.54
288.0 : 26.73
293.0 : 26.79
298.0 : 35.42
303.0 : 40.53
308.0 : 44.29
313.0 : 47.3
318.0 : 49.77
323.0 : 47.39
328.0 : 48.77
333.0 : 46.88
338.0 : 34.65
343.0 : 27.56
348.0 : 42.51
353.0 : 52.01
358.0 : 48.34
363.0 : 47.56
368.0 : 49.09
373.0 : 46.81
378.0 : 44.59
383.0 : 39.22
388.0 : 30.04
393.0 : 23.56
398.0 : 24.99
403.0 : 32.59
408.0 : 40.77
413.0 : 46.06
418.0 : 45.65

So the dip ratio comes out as 0.69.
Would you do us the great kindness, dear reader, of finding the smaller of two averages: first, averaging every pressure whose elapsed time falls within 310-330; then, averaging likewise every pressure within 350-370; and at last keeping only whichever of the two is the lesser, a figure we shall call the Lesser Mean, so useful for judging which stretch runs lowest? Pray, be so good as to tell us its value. 48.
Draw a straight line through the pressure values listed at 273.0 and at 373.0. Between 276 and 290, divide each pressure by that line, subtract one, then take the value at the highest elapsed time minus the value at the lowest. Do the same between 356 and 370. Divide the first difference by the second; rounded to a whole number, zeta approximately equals -29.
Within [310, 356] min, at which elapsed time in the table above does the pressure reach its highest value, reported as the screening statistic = 353.0 min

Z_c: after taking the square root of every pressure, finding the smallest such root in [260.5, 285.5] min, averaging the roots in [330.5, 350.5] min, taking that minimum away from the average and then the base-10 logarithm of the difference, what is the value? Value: -0.22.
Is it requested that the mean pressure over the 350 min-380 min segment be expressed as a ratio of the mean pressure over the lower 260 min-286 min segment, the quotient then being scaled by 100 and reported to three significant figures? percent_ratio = 120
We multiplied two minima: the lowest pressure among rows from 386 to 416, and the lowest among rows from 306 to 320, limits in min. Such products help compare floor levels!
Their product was 1043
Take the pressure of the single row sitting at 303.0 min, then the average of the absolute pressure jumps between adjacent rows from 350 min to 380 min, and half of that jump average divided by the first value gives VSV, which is 0.026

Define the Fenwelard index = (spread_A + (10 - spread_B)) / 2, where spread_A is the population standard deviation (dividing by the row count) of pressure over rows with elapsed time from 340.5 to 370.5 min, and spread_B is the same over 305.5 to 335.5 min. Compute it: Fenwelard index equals 8.2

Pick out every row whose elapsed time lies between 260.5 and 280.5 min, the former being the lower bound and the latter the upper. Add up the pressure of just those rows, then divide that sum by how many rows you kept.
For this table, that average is 42.6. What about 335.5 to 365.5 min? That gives 42.1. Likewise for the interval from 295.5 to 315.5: 41.9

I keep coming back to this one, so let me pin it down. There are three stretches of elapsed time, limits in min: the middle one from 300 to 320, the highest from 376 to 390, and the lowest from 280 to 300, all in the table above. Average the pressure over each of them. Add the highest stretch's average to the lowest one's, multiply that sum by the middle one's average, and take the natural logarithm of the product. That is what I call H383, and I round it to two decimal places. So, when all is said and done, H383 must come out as 8.03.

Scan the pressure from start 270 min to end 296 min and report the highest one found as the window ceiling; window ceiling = 42.96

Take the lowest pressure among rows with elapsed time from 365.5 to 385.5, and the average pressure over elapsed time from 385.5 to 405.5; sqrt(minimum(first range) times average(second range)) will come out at 33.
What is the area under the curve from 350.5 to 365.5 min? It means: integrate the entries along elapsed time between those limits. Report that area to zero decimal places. 740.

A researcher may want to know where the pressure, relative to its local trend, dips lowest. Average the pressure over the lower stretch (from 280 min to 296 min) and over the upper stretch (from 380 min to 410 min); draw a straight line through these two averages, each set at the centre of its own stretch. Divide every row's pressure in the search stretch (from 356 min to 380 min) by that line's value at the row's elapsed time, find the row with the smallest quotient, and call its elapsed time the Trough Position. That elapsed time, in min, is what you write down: 378.0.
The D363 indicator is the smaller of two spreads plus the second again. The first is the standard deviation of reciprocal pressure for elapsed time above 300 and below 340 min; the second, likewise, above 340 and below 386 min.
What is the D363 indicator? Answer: 0.008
